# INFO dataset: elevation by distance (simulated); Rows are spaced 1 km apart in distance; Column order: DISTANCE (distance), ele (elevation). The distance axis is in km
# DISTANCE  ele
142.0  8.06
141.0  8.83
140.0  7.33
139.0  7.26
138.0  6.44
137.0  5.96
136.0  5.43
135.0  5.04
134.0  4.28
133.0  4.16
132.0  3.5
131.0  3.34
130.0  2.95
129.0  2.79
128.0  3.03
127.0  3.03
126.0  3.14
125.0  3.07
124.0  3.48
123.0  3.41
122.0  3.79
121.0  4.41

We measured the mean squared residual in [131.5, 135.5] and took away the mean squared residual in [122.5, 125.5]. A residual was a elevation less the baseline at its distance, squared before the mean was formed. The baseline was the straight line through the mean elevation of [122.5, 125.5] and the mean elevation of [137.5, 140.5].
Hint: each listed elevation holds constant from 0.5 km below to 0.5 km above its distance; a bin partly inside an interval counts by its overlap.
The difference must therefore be 1.9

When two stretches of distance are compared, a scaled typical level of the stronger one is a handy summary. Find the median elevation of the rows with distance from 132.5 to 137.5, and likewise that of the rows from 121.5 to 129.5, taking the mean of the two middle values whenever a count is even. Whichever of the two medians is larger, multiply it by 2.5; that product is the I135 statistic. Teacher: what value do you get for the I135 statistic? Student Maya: 13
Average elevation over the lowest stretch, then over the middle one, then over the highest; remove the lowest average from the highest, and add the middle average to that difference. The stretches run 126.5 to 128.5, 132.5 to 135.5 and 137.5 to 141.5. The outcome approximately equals 9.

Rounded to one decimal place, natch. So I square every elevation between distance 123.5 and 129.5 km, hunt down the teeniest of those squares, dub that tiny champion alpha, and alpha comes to 7.8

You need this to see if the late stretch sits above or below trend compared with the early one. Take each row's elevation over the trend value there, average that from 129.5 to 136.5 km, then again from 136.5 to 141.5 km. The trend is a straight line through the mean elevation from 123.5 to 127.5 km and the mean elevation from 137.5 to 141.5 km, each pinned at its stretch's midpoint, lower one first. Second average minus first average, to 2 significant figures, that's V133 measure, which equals 0.23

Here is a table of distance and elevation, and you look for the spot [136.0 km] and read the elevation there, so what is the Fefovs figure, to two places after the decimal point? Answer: 5.43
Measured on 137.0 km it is 5.96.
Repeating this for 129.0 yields 2.79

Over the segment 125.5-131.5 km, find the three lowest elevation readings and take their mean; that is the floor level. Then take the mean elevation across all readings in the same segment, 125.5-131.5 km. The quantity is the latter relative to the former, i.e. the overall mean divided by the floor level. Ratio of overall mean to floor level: 1.042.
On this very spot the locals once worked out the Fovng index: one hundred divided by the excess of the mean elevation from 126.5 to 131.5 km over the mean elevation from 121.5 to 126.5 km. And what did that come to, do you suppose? -286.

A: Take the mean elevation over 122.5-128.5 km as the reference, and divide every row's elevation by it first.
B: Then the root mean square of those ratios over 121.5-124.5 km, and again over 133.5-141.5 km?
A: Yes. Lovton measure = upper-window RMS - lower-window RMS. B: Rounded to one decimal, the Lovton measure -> 0.9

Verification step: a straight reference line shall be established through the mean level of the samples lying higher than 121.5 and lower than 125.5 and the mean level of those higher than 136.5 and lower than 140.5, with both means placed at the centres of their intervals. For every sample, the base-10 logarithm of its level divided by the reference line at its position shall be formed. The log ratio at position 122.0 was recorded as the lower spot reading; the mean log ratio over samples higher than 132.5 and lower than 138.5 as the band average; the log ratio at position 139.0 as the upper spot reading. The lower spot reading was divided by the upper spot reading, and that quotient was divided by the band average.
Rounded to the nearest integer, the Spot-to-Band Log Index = -49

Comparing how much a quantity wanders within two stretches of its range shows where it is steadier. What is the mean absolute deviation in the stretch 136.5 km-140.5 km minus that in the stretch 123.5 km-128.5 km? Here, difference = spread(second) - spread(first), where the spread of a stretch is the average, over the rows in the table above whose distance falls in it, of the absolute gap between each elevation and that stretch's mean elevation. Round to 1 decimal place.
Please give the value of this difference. 0.4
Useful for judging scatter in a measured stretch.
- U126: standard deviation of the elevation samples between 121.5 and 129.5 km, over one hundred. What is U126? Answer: 0.003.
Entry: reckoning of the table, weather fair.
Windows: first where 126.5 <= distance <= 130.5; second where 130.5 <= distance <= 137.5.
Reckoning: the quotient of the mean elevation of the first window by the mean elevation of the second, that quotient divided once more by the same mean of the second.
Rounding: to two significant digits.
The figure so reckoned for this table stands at 0.14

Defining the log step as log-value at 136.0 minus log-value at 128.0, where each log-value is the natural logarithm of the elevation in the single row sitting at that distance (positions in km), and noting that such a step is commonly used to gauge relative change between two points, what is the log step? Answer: 0.6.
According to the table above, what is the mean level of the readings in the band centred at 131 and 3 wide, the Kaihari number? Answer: 3.3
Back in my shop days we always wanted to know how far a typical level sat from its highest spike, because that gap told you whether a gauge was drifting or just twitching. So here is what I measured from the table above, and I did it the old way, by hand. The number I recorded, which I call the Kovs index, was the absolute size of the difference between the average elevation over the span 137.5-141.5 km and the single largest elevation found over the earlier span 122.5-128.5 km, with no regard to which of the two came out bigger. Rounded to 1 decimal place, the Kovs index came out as 4.0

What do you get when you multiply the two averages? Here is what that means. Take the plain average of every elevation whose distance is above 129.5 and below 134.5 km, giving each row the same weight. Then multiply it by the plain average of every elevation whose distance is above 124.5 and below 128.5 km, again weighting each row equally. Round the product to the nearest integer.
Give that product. 11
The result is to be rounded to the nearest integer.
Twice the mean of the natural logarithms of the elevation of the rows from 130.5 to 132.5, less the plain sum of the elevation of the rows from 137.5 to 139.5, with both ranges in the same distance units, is -11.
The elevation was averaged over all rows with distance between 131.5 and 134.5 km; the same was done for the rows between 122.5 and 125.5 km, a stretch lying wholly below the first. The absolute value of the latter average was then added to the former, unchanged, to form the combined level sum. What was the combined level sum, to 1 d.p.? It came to 7.3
